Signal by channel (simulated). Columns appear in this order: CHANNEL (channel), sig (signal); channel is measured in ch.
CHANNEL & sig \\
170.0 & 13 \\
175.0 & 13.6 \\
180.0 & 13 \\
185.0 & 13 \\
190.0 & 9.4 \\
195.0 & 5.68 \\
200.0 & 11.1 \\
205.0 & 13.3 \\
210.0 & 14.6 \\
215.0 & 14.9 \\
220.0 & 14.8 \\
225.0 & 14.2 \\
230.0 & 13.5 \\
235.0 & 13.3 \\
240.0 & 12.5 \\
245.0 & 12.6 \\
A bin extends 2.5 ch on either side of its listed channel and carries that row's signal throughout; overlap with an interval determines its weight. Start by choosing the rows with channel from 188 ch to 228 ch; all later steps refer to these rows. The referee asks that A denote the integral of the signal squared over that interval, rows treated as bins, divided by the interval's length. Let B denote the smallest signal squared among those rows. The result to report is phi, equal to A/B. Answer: 5.0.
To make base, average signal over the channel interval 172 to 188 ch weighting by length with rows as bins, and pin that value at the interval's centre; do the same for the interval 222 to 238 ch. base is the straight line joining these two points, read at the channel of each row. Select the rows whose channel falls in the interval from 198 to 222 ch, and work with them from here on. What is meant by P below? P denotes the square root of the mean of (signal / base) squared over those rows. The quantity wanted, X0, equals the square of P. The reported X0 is 1.06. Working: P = 1.03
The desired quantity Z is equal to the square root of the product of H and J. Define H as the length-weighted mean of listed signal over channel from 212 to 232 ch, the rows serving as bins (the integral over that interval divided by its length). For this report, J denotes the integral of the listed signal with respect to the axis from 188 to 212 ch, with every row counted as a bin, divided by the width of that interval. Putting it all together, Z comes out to 12.4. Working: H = 14.4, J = 11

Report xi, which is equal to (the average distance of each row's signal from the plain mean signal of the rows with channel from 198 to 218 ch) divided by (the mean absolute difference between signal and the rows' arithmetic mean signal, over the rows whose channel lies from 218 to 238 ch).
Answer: 2.3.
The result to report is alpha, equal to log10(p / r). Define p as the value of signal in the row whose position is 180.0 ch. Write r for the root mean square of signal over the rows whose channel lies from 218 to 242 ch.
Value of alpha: -0.02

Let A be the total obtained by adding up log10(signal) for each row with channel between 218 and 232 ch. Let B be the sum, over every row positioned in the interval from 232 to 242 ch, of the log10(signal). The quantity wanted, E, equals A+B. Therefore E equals 5.7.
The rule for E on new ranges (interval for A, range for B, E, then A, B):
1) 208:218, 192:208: 5.3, 2.3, 2.9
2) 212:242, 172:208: 14.1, 6.8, 7.3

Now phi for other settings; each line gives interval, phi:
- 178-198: 3.5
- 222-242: 1.2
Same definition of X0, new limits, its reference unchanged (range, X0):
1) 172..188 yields 1.02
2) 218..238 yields 1.05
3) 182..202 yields 0.59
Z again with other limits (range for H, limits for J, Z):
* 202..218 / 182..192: 12.7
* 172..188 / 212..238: 13.6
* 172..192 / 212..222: 13.5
